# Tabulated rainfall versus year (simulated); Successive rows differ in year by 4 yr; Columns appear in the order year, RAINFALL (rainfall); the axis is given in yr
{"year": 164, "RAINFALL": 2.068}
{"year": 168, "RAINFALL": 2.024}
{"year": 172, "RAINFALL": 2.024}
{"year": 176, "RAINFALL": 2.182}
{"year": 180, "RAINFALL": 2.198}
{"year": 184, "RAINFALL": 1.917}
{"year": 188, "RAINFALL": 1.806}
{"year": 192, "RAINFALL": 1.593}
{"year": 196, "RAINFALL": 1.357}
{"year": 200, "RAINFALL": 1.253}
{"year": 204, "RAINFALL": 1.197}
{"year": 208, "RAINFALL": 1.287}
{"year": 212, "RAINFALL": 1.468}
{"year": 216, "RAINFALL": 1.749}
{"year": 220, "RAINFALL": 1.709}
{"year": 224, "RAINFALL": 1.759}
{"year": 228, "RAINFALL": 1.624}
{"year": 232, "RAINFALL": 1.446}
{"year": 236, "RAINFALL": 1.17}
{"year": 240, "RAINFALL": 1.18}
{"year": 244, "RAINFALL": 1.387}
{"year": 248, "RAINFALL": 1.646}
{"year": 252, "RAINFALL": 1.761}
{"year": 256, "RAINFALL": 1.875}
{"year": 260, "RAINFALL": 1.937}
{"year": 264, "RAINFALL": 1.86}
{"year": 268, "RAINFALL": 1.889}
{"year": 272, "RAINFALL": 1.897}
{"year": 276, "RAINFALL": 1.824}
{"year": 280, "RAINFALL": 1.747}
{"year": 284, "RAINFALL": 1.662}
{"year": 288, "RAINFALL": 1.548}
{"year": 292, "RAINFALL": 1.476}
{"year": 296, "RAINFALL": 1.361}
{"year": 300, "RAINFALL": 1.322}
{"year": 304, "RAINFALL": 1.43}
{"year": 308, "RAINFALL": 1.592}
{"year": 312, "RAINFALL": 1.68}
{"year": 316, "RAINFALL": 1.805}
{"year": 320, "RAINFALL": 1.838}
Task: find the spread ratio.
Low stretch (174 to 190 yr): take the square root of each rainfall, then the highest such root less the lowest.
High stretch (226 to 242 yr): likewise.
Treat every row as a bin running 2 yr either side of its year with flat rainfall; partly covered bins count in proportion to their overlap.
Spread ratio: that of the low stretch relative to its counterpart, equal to 0.72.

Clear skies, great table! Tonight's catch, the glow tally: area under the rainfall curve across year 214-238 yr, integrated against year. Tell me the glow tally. 38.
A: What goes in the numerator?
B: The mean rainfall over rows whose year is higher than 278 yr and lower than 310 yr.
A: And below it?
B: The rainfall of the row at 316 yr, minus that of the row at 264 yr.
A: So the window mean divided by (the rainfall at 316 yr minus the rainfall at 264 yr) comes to -28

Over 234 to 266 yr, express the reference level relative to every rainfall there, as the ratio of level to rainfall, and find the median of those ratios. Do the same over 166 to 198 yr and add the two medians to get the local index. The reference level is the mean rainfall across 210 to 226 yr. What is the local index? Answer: 1.83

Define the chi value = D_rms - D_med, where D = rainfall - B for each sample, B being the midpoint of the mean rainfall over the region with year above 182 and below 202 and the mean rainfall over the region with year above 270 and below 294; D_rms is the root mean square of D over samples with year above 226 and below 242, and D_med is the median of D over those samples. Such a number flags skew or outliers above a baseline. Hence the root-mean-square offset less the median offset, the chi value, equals 0.67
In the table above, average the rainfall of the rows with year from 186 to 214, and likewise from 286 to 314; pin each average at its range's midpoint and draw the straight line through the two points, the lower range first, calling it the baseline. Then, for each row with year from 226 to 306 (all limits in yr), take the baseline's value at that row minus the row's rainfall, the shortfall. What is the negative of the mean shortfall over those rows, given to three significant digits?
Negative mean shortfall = 0.137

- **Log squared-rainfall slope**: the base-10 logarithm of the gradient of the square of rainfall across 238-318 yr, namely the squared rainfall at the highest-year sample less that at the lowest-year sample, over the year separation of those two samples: -1.61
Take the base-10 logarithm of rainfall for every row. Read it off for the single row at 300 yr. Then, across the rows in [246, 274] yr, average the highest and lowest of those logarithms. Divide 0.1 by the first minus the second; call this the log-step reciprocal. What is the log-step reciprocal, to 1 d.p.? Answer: -0.8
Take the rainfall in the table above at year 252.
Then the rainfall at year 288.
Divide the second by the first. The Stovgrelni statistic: 0.88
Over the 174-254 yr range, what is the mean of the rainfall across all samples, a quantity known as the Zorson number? 1.58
